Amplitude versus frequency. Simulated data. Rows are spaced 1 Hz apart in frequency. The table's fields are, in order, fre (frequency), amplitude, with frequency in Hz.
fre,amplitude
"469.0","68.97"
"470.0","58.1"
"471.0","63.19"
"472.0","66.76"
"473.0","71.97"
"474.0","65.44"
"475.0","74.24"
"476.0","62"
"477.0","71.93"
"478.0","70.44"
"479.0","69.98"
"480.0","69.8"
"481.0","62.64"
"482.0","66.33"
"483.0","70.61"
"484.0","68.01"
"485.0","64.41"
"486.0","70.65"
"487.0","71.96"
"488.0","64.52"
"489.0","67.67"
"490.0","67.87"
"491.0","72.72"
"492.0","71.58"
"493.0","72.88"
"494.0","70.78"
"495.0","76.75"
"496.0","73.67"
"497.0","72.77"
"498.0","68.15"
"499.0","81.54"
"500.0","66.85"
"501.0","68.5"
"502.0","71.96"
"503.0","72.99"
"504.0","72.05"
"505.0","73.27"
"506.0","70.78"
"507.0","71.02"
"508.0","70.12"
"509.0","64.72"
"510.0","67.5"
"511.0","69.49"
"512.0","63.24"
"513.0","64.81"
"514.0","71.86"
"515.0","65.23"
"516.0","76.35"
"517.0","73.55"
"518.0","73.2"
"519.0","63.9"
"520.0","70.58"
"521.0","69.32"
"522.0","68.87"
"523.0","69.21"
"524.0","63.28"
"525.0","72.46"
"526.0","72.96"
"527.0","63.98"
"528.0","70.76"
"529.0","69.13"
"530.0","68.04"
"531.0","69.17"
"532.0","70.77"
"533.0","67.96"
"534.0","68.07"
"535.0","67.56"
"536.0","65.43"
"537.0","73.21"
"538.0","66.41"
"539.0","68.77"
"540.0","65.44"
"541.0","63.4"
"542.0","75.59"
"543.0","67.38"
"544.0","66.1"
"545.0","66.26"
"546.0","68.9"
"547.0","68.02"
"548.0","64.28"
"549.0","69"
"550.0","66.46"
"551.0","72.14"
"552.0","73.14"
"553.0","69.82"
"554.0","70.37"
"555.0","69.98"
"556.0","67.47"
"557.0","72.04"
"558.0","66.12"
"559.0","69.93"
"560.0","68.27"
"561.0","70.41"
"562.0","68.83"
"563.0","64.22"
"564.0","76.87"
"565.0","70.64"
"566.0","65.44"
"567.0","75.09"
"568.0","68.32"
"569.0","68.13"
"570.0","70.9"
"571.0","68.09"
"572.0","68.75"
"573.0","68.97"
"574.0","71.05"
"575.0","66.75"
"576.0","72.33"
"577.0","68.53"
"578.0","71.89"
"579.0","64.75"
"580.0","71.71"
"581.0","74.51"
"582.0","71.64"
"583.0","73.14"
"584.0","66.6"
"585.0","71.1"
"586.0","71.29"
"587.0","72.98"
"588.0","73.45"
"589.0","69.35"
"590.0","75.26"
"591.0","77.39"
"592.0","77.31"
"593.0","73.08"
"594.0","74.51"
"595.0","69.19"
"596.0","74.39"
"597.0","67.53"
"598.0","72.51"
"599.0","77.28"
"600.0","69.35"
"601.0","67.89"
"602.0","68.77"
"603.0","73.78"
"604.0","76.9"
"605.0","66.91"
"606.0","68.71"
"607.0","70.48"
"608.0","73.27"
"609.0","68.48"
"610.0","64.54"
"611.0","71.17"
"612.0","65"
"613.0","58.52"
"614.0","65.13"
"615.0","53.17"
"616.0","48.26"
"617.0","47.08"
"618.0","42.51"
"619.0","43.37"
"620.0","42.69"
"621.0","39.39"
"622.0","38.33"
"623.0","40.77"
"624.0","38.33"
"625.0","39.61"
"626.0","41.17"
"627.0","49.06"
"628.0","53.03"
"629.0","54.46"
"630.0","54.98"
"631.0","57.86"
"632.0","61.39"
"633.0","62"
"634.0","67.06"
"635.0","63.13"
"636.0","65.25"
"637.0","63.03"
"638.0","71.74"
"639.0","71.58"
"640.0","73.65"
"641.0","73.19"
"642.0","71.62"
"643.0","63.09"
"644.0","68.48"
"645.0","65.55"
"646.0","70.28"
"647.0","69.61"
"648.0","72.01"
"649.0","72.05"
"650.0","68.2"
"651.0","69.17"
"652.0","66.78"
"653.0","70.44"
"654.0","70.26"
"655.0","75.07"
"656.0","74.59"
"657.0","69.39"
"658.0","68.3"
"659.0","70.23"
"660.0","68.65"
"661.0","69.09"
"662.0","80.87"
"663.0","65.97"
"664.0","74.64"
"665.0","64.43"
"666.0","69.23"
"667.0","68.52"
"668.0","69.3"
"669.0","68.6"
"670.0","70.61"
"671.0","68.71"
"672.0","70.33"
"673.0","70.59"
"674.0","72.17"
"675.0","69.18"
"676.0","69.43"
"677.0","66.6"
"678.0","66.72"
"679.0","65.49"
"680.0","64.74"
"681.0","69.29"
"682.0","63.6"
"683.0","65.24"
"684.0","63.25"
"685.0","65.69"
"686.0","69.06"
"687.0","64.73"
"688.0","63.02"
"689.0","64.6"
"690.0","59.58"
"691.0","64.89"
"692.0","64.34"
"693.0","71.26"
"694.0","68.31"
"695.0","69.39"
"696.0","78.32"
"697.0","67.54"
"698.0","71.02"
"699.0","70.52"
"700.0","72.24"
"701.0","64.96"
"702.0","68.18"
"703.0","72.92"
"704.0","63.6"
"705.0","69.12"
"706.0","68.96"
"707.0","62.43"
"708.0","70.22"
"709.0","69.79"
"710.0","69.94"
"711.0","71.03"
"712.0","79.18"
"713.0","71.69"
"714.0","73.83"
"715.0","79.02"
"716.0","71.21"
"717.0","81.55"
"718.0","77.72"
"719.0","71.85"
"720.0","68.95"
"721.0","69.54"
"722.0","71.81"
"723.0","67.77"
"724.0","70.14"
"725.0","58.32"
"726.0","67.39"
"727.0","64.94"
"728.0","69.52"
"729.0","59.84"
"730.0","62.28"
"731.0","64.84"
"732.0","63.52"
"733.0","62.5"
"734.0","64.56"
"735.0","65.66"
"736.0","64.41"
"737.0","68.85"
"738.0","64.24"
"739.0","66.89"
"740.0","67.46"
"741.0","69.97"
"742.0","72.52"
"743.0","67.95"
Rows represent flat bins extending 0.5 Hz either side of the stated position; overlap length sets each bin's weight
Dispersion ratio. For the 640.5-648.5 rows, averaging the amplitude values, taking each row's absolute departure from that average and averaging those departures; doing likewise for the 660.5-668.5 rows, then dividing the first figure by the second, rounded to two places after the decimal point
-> 0.70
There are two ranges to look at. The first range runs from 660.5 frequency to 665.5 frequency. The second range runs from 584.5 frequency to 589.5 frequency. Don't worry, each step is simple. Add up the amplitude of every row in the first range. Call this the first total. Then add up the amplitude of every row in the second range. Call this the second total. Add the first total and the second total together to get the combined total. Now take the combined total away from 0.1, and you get -713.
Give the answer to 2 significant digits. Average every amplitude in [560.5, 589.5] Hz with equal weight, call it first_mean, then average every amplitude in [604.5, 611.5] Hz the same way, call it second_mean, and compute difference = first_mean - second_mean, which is 1.1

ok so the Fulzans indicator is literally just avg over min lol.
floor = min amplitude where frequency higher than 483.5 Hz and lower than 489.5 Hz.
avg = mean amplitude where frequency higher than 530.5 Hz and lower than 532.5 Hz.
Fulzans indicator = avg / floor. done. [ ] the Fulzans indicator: 1.09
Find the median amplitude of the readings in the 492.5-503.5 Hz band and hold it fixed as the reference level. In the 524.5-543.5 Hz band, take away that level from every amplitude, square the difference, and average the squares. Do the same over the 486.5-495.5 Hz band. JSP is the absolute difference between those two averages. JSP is 11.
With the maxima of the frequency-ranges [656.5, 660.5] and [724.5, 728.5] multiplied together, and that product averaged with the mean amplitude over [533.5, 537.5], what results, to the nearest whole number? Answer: 2475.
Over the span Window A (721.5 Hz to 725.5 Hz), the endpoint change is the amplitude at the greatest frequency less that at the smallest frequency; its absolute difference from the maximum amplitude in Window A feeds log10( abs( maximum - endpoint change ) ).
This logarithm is 1.93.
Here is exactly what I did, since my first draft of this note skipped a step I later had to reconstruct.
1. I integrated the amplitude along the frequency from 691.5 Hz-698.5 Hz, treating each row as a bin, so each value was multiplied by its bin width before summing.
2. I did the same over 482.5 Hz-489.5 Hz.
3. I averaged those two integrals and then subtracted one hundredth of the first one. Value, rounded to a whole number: 479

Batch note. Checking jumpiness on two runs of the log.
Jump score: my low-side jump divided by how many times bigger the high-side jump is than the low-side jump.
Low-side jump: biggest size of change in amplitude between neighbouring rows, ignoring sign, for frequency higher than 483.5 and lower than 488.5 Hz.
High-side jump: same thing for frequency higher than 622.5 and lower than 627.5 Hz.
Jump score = 7.0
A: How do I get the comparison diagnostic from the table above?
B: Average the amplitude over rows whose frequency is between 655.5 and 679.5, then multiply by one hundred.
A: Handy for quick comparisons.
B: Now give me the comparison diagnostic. 6965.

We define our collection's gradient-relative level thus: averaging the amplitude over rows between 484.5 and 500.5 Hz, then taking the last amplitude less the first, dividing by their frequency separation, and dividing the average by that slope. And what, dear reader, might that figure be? 436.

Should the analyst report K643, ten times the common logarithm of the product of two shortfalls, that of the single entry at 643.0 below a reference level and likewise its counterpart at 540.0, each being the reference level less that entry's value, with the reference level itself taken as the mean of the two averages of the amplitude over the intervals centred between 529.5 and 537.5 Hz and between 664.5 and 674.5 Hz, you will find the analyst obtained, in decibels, 13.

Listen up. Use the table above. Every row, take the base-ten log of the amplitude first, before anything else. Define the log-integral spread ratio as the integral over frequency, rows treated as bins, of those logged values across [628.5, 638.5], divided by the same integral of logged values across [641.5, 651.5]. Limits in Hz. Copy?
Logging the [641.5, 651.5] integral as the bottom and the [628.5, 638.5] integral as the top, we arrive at 0.97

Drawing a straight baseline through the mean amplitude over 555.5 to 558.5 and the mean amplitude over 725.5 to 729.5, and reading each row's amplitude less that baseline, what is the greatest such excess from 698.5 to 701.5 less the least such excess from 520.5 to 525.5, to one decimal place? 12.2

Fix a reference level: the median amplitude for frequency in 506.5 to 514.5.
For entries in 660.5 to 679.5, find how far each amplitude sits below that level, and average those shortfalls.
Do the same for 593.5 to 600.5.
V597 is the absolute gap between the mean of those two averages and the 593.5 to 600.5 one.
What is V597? 1.3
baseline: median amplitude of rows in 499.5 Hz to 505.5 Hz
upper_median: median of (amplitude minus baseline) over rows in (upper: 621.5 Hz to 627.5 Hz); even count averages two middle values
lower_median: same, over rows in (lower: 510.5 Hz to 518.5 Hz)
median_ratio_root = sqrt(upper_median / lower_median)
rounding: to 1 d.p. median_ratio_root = 4.9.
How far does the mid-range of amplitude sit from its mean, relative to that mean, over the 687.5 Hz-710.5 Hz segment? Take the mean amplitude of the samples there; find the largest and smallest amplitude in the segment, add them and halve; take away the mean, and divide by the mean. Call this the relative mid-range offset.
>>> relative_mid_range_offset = 0.01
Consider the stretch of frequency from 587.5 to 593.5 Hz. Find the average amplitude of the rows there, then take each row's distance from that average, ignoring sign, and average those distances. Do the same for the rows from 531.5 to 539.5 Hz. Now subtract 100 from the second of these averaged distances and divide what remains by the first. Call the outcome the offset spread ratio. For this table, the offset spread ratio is -42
